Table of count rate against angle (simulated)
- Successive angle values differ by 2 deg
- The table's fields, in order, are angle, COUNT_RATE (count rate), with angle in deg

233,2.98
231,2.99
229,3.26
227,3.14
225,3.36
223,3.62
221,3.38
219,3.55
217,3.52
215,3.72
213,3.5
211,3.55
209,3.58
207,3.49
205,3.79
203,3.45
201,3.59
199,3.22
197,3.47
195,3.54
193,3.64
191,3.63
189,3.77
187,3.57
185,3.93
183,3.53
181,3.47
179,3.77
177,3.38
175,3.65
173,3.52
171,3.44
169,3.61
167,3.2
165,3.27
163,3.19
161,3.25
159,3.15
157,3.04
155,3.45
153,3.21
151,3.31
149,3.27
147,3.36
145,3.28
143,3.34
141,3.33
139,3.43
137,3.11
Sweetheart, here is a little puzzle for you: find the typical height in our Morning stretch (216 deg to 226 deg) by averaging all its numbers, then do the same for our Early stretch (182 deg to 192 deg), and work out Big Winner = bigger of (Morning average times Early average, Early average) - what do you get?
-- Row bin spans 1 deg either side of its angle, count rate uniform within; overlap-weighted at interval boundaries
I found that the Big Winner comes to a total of 12.8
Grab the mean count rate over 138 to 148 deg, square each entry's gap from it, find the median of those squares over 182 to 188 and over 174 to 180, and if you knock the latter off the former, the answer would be -0.042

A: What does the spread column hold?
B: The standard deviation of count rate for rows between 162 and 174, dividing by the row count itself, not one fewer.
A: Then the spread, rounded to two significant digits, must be 0.16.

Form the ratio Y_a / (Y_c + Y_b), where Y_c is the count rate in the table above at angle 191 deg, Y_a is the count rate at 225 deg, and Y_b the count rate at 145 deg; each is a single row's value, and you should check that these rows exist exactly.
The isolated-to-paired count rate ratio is 0.49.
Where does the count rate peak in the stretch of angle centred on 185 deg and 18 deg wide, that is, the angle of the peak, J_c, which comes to 185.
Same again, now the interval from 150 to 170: 169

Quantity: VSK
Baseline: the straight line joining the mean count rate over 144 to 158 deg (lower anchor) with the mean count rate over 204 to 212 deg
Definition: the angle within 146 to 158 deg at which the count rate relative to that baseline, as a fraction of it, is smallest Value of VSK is 157 deg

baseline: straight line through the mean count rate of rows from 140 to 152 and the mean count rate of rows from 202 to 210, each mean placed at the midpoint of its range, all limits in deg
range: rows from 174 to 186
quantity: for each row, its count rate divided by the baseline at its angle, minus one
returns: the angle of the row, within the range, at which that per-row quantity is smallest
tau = 177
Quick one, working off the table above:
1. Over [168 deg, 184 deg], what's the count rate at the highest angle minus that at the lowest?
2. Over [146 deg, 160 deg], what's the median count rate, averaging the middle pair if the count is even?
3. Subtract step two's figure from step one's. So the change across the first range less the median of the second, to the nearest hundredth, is -3.35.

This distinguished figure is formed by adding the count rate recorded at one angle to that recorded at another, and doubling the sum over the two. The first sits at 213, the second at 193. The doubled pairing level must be 14.3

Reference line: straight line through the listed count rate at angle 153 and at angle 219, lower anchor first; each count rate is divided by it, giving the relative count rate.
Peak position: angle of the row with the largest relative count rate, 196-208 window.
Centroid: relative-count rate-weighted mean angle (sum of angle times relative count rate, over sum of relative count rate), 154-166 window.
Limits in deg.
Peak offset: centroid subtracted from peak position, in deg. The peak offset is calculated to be 45.0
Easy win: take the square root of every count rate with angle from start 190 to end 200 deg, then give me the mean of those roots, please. 1.87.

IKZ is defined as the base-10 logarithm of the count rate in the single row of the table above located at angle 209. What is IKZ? 0.554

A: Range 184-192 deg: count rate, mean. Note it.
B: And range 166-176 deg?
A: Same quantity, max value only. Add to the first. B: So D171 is 7.4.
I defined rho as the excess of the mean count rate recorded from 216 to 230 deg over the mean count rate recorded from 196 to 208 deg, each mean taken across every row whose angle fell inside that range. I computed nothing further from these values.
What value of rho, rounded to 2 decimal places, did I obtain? -0.10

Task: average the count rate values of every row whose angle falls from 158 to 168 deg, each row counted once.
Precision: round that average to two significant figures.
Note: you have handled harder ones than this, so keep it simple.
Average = 3.2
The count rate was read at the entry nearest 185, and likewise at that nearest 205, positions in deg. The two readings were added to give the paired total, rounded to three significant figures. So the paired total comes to 7.72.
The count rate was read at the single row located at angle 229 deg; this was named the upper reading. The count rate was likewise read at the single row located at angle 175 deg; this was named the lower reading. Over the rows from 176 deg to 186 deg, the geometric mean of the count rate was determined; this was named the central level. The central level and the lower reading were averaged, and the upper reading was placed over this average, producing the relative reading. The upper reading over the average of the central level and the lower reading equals 0.90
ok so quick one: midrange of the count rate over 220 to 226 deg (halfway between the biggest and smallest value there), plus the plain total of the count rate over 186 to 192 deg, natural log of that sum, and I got 2.67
